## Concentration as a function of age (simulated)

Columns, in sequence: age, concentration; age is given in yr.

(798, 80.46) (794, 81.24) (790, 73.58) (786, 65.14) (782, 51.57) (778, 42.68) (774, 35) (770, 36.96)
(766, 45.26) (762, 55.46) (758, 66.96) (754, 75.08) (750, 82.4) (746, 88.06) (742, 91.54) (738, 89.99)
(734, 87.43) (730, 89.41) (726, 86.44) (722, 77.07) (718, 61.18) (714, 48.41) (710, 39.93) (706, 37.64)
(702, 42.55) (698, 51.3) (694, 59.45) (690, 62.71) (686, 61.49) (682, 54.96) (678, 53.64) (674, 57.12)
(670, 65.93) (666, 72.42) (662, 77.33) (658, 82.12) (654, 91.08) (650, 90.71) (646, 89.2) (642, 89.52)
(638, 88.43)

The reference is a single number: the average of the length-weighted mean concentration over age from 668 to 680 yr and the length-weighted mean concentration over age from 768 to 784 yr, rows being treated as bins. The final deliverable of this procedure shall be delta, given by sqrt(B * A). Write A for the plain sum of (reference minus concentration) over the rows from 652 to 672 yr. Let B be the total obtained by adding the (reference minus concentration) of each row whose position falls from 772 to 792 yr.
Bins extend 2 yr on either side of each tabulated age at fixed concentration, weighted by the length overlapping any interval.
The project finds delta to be 48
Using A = -138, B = -17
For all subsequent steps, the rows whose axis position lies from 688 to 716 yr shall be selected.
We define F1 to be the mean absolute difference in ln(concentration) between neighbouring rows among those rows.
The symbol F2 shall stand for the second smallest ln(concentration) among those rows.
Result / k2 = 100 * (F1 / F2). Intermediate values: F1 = 0.127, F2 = 3.7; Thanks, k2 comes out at 3.4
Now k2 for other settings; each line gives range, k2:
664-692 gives 1.9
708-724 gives 5.6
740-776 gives 3.3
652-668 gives 1.8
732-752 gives 0.8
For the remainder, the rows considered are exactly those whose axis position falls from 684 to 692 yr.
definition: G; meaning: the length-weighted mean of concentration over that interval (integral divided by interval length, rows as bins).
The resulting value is 62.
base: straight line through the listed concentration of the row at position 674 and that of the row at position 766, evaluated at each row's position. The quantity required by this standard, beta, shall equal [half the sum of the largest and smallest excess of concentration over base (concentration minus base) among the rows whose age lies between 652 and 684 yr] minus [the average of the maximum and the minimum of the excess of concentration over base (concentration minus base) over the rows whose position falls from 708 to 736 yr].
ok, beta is 1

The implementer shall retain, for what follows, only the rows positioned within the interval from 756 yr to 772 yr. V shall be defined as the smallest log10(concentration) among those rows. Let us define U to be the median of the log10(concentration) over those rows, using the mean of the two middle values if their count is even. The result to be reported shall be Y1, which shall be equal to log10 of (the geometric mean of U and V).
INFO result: 0.213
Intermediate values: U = 1.70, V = 1.6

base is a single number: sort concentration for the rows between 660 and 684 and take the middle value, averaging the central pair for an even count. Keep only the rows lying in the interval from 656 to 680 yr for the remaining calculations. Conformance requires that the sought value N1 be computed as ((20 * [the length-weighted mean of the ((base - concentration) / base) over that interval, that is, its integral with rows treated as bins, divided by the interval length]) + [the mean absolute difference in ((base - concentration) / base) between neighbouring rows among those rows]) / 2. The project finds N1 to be -1.0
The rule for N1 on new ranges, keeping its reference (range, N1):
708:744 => -2.1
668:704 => 0.8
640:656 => -4.6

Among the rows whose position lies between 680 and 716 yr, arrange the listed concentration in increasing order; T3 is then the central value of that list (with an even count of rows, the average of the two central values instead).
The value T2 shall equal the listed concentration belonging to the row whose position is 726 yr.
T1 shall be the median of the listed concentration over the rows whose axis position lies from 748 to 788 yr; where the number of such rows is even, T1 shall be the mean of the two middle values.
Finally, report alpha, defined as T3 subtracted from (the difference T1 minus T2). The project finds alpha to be -84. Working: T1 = 54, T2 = 86.44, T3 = 51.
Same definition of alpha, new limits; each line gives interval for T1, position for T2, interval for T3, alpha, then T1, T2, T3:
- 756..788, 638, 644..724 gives -101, 48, 88.43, 61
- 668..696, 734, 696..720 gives -73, 59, 87.43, 45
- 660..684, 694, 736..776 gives -69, 62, 59.45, 71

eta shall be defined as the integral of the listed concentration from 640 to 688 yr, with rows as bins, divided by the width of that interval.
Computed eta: 74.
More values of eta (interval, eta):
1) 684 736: 62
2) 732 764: 80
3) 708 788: 66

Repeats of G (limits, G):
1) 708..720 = 50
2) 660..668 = 75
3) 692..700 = 55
